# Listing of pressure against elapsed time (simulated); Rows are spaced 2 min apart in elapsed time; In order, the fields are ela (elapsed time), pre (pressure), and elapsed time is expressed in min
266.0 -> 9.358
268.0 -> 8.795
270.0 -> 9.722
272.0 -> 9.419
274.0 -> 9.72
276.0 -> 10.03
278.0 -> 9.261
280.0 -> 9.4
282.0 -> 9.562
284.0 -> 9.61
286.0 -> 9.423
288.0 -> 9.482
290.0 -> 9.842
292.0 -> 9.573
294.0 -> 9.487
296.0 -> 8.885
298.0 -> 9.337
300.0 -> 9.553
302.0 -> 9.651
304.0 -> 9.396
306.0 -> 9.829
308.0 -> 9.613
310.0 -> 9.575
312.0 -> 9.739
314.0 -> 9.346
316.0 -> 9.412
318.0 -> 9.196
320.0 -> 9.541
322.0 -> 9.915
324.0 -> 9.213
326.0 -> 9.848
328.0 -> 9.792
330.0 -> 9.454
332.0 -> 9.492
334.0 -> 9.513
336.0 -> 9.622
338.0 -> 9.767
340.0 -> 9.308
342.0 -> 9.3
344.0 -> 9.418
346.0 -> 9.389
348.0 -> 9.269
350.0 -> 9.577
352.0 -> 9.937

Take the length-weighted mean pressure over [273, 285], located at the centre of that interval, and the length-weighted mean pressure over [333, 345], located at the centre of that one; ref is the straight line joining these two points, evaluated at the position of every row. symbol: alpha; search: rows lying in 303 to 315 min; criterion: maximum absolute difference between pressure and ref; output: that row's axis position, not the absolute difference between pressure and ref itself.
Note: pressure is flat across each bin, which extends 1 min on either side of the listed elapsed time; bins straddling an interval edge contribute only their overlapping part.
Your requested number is 306.0 min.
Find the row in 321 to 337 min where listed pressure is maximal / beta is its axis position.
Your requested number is 322.0 min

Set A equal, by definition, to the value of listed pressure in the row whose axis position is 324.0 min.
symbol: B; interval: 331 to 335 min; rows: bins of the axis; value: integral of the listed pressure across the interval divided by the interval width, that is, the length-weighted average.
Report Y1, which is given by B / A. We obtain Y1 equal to 1.03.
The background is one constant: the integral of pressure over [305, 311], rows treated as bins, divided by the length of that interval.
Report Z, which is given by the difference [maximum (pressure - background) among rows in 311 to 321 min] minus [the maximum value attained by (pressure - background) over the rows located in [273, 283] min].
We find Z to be -0.29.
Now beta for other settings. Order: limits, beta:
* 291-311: 306.0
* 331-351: 338.0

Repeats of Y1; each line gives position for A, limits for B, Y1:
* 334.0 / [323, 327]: 1.00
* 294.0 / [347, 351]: 0.99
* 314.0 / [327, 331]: 1.03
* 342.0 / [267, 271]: 1.00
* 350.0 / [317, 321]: 0.98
